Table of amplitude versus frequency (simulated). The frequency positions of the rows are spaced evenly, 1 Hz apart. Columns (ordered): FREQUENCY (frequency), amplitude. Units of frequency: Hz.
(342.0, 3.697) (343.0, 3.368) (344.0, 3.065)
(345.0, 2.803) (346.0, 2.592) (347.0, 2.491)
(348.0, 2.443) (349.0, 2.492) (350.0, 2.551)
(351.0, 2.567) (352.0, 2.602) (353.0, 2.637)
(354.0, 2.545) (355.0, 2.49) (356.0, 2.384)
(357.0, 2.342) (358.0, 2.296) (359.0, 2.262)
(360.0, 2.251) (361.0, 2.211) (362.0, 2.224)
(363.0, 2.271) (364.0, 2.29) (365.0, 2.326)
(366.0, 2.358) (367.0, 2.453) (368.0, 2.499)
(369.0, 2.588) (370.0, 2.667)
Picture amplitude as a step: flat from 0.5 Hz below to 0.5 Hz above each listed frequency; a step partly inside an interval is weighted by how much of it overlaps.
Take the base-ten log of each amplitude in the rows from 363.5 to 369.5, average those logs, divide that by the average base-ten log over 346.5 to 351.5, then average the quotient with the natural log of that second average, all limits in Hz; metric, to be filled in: 0.021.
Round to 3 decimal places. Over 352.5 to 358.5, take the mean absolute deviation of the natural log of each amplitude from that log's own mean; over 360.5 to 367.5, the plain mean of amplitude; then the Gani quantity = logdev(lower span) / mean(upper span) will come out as 0.019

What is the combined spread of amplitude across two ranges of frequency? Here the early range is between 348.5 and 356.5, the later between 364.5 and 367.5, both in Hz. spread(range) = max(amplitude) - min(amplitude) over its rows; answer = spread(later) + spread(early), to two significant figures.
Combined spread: 0.38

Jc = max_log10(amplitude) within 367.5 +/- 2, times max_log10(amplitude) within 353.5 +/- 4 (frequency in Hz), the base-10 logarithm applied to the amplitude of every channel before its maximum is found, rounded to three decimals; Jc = 0.174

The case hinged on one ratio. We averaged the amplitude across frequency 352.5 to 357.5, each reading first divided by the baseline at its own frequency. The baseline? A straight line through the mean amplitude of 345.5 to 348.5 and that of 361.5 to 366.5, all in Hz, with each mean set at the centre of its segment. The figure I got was 1.03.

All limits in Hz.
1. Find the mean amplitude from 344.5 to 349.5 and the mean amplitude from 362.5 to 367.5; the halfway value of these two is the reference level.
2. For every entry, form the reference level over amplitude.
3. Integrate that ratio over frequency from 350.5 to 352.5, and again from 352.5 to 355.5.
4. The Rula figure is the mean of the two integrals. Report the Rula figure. 2.4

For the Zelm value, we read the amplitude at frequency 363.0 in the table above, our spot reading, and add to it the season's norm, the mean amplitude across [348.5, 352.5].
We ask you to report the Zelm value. 4.82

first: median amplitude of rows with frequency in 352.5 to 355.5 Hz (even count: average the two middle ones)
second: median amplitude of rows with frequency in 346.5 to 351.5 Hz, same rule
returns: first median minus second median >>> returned 0.05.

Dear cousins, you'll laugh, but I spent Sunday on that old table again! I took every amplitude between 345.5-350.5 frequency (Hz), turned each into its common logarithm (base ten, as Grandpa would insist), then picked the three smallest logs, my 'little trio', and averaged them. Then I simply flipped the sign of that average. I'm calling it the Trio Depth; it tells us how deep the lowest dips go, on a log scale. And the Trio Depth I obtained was -0.394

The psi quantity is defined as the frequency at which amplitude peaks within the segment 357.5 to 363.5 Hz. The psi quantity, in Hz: 358.0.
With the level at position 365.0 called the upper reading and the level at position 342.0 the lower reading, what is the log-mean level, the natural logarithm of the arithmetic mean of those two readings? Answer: 1.10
